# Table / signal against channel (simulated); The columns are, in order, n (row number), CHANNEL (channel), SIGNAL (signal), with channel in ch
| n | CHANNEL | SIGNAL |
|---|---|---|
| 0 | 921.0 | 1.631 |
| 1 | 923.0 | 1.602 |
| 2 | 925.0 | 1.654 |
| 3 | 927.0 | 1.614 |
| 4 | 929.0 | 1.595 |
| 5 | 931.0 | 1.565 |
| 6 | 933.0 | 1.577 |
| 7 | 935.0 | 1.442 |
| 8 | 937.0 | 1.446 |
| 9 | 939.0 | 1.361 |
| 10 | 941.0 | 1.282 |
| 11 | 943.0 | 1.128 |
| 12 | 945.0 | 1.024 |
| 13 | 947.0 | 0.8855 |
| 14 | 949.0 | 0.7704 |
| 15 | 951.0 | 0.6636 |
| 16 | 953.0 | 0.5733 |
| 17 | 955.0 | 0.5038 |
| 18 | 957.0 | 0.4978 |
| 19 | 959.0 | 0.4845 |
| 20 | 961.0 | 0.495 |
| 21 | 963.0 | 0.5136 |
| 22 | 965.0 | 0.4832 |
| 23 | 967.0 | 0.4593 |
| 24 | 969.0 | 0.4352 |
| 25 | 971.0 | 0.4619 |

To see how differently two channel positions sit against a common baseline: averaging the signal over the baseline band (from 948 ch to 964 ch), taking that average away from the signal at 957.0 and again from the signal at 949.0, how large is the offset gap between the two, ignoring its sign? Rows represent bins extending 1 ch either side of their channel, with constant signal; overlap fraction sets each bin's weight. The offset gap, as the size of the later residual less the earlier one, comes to 0.3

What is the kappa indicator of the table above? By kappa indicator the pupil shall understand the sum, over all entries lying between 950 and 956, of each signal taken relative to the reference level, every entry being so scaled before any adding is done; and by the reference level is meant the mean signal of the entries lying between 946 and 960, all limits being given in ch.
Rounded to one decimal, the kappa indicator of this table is 2.8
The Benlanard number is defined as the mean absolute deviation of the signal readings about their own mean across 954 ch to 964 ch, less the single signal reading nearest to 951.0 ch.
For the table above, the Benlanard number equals -0.66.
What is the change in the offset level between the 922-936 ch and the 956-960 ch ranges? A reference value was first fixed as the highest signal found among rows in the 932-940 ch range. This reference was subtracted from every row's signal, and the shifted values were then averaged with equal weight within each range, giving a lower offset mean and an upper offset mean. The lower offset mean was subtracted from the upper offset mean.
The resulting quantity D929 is -1.1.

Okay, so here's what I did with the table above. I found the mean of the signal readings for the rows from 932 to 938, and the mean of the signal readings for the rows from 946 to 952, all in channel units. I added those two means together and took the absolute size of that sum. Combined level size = 2.26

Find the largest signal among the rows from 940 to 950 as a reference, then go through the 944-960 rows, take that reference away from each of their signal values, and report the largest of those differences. -0.26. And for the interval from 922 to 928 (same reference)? 0.37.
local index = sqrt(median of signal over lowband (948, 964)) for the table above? 0.7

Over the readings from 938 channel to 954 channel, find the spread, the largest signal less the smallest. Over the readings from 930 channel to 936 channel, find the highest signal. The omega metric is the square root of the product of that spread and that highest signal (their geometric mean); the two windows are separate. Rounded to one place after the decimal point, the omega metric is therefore 1.1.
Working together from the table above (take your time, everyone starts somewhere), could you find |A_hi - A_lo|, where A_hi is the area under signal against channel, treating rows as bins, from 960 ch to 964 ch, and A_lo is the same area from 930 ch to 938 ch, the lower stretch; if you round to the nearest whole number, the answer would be 10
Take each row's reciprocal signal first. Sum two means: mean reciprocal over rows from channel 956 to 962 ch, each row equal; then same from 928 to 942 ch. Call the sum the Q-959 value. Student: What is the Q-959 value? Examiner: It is 2.72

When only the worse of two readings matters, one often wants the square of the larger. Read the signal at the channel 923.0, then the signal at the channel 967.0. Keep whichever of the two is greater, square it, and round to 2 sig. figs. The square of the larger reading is 2.6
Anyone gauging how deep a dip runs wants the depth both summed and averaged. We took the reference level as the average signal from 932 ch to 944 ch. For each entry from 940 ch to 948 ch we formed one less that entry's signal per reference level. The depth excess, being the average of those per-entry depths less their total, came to -0.6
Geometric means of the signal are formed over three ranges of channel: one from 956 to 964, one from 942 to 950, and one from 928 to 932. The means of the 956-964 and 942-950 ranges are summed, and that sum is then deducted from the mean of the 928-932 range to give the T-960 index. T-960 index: 0.1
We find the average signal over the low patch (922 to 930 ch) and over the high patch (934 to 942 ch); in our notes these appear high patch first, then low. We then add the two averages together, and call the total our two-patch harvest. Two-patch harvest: 3.0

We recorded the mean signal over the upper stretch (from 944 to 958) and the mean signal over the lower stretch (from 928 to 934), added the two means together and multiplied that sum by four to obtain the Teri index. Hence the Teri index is 9.1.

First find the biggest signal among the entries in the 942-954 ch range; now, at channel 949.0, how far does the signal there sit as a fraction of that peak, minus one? -0.3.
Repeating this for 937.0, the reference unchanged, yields 0.3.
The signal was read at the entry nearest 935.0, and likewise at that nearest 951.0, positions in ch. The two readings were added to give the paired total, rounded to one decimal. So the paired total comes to 2.1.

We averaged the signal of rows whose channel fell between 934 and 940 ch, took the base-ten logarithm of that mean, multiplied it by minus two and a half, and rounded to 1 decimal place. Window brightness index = -0.4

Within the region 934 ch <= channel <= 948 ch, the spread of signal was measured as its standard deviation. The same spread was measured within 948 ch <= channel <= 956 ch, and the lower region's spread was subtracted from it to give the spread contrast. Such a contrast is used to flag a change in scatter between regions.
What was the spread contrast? -0.10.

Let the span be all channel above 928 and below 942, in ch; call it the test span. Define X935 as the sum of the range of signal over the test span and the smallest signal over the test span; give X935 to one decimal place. 1.6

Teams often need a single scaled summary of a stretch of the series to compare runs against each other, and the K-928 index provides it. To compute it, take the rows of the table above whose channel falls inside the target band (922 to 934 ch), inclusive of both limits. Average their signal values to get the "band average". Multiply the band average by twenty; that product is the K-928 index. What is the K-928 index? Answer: 32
